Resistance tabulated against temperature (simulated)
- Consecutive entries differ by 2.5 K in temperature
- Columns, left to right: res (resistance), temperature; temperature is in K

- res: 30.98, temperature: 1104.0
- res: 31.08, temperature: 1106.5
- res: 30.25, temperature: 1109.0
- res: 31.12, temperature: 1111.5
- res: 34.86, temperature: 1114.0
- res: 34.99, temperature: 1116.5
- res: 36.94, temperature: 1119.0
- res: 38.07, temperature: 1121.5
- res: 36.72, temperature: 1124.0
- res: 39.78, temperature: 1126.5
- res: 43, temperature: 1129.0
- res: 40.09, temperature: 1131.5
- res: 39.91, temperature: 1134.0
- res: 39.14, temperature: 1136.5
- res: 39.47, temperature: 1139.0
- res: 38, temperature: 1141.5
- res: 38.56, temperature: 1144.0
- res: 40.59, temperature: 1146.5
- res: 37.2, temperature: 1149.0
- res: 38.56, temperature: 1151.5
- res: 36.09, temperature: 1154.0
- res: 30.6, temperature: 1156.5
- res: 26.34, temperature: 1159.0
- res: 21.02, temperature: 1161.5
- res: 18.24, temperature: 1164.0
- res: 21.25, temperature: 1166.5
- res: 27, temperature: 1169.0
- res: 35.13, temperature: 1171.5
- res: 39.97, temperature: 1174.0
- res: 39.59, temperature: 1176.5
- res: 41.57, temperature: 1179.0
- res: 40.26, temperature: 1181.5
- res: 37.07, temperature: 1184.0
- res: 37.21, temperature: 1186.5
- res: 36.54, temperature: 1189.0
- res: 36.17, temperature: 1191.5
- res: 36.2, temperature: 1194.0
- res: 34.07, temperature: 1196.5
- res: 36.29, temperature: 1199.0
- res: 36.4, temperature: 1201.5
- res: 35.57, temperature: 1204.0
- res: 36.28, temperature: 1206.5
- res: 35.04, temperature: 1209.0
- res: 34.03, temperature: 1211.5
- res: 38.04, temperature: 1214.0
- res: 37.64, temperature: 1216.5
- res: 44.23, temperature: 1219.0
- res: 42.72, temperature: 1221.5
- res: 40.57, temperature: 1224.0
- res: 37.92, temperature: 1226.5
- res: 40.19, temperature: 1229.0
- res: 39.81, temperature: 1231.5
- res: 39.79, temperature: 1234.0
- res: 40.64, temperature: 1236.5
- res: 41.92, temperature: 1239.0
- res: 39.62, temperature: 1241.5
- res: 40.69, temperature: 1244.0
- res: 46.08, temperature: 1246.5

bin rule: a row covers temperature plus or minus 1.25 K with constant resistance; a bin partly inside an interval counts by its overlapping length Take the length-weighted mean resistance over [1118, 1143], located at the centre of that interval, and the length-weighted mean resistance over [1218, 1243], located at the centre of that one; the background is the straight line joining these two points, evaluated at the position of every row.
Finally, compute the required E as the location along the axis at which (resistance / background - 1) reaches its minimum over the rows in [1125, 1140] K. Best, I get 1136.5 K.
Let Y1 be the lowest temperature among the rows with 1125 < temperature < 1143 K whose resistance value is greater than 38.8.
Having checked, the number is 1126.5 K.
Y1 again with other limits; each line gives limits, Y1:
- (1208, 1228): 1219.0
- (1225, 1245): 1229.0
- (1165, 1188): 1174.0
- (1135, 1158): 1136.5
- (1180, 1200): 1181.5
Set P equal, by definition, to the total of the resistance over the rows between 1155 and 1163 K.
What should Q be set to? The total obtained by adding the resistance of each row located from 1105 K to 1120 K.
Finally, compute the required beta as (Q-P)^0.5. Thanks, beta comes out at 11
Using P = 78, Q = 199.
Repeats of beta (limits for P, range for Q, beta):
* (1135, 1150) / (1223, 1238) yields 2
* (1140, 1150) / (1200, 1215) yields 8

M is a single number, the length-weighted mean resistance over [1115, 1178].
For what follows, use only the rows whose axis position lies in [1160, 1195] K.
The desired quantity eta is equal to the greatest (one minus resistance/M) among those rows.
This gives 0.48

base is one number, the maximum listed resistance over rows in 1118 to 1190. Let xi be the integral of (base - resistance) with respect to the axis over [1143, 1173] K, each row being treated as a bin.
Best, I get 363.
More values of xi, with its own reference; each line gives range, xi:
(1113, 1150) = 166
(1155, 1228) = 588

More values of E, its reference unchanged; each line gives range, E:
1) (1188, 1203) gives 1196.5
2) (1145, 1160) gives 1159.0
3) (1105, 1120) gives 1109.0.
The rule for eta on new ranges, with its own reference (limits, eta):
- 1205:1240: 0.03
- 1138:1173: 0.48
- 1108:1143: 0.14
